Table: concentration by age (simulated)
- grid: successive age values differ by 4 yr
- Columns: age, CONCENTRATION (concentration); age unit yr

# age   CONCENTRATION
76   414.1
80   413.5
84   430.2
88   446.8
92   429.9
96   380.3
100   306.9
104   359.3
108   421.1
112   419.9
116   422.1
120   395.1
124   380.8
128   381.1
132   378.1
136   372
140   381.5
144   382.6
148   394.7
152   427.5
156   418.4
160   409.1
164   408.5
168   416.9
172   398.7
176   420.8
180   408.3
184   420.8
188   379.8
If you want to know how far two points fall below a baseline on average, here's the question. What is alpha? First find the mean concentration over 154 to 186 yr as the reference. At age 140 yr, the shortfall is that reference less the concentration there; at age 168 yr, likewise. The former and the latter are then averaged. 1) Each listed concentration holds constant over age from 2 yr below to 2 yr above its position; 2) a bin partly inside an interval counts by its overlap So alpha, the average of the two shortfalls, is 13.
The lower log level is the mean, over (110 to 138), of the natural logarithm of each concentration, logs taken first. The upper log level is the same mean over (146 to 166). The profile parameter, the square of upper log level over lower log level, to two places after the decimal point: 1.02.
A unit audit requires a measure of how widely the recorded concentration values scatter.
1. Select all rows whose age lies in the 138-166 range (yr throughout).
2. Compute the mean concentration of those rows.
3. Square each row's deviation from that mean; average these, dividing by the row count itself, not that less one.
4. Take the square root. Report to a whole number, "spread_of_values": 16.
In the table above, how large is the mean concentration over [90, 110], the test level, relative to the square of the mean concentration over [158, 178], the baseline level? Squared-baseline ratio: 0.0022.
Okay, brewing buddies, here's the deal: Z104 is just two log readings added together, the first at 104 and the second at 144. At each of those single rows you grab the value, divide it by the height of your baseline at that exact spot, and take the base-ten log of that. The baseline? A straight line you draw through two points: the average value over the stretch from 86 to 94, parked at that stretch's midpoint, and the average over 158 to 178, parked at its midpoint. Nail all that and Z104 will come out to -0.12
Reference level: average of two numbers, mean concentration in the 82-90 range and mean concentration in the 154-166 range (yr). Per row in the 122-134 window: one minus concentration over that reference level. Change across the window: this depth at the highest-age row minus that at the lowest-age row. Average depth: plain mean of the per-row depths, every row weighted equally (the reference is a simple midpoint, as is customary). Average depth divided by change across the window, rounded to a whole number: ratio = 17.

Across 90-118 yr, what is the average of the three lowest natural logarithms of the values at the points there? 5.85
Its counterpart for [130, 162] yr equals 5.93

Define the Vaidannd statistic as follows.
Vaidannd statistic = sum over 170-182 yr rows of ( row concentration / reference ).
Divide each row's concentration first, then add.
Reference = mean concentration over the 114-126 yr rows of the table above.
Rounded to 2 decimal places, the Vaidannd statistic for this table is 3.07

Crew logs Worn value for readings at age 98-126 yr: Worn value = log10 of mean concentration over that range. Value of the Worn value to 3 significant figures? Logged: 2.59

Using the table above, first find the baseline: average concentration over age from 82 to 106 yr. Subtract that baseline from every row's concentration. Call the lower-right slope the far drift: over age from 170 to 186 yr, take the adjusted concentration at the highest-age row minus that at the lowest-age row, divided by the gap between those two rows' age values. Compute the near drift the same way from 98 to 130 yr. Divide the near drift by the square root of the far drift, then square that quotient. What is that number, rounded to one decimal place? 3.8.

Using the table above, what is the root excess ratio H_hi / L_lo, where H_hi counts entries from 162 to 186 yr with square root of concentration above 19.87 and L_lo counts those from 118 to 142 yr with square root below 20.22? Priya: 1.0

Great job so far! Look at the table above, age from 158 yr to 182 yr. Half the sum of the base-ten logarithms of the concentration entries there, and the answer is 7.84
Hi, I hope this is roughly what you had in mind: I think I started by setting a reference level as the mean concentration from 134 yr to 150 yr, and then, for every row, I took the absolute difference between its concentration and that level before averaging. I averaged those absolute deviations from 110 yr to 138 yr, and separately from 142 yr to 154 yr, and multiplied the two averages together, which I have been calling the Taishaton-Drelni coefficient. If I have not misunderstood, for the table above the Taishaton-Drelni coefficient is 292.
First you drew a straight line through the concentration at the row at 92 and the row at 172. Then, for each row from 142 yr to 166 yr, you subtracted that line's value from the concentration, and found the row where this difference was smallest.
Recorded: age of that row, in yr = 144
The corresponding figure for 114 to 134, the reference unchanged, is 124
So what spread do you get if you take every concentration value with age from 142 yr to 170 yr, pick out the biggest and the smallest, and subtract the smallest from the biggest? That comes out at 45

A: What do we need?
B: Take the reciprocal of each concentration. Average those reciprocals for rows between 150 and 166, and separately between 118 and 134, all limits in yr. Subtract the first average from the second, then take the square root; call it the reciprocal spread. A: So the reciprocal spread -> 0.014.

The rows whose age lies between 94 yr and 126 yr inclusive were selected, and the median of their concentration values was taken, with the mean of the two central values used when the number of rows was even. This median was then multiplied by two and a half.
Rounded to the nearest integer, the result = 970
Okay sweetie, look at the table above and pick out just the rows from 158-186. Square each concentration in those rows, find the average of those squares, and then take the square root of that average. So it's 412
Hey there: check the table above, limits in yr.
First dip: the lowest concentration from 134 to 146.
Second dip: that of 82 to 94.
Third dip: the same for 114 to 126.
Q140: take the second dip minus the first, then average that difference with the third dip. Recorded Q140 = 219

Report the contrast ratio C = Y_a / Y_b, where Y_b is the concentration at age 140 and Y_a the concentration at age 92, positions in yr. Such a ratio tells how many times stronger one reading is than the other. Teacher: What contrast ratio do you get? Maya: 1.13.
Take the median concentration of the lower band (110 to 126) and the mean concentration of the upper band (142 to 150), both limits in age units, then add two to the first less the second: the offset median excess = 21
